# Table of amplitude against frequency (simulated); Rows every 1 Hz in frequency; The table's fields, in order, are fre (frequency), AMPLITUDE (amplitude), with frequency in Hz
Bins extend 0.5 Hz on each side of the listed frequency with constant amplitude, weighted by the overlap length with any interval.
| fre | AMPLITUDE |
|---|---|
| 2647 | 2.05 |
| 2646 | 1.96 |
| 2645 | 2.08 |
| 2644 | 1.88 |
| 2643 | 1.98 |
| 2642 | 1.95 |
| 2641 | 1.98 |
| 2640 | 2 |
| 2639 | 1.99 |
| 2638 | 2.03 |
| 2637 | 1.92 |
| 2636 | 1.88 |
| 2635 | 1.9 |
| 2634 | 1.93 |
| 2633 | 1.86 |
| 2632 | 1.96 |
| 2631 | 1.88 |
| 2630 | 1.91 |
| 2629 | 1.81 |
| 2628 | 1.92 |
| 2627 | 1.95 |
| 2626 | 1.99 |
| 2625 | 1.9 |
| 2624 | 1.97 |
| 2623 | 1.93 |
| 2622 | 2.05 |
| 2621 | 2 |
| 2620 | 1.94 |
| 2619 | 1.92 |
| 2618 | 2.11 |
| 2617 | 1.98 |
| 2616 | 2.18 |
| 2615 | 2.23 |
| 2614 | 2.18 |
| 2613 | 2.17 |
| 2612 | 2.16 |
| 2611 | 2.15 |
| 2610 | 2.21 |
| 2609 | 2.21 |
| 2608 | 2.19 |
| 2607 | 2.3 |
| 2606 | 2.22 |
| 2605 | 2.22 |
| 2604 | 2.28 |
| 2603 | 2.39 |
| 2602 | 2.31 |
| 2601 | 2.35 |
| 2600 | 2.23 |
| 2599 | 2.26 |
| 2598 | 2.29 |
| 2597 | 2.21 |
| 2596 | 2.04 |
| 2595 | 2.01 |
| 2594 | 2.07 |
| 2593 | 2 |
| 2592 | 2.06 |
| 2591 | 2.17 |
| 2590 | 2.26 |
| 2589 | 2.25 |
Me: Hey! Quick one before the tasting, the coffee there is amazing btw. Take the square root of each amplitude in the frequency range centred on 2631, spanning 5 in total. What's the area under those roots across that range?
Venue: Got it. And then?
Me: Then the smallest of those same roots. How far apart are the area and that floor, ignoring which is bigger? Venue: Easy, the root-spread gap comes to 5.5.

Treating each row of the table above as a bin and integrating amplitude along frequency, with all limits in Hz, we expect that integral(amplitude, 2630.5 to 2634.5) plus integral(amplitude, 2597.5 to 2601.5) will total 16.8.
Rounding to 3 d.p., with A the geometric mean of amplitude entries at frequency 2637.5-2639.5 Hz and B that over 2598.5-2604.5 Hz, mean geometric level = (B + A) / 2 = 2.156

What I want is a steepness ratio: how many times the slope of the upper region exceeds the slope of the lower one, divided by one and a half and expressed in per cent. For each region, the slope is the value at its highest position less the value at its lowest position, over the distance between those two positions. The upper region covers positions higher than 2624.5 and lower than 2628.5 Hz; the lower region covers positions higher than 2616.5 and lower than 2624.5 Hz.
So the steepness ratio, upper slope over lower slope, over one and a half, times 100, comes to -311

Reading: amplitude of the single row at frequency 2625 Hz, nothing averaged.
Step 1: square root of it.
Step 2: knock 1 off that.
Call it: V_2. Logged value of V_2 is 0.38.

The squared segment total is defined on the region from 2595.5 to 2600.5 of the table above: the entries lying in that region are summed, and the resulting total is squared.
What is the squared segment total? 122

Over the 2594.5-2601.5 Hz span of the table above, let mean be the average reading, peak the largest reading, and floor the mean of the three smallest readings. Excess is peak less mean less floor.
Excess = -1.94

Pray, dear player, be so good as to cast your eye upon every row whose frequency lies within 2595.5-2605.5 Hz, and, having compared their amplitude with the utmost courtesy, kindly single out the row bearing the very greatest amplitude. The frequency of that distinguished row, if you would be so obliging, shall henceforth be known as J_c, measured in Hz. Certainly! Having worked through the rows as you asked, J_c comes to 2603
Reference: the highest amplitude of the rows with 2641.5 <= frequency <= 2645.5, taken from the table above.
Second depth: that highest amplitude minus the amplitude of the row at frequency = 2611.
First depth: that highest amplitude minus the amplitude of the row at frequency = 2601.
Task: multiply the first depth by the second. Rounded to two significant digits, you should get 0.019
